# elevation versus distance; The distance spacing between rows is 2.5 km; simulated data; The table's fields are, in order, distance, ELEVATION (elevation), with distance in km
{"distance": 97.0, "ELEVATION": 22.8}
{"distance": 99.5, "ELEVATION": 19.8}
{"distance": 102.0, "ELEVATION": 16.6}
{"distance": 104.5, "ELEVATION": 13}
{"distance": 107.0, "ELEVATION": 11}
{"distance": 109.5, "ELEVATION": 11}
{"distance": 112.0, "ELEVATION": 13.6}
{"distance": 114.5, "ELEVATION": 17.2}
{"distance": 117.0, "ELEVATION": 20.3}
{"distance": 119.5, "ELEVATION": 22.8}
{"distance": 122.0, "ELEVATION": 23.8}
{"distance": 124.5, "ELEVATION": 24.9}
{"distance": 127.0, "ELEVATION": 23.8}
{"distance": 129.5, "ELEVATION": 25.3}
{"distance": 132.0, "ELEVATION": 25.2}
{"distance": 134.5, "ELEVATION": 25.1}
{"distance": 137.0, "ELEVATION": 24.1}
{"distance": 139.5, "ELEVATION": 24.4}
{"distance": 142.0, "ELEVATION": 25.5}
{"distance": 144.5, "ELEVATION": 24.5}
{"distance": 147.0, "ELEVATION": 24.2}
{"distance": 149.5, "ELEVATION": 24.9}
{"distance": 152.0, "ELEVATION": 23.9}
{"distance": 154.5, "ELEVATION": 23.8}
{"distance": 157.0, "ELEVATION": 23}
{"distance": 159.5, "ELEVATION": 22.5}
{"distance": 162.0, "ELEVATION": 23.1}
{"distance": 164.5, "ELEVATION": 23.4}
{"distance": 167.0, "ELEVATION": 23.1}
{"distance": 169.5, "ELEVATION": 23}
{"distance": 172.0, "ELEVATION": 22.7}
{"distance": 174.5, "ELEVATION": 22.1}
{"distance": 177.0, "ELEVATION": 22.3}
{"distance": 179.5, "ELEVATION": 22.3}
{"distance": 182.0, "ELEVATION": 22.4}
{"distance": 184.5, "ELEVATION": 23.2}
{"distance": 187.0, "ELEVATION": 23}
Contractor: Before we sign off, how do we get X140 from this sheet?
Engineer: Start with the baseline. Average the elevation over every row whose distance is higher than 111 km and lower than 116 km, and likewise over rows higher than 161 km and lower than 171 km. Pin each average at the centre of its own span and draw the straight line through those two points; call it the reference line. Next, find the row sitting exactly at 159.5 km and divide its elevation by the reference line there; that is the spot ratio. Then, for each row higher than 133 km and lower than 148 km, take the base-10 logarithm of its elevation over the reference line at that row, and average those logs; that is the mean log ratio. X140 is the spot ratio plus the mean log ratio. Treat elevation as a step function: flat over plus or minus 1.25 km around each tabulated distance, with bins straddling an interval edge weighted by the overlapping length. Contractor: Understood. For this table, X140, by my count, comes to 1.11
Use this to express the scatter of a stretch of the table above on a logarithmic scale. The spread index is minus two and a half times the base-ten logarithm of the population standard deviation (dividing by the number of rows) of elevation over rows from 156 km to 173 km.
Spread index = 1.4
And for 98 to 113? -1.2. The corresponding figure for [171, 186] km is 1.1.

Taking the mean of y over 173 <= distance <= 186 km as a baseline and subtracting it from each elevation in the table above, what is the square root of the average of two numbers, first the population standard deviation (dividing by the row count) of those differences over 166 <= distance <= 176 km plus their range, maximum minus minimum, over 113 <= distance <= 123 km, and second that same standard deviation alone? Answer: 1.9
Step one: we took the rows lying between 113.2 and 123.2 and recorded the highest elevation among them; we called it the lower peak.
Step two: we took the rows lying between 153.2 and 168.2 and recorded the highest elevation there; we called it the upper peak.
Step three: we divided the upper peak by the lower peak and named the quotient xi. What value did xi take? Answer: 1.00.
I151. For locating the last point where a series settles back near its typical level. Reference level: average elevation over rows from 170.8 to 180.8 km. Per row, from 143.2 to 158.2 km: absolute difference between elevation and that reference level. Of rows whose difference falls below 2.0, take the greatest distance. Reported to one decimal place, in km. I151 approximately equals 157.0 km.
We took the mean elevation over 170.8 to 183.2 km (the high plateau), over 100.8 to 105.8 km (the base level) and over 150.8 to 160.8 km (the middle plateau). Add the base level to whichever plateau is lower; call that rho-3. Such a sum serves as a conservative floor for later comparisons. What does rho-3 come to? 37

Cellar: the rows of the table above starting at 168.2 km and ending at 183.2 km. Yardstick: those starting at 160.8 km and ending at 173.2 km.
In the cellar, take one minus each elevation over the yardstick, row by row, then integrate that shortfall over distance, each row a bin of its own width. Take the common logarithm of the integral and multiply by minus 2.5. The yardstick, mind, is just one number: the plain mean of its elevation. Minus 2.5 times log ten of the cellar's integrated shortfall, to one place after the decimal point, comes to 1.0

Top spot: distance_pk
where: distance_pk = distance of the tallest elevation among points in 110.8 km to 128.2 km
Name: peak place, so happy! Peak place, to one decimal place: 124.5 km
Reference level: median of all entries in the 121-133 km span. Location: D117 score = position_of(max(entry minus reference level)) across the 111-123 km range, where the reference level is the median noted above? 122.0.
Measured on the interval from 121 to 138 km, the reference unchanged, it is 129.5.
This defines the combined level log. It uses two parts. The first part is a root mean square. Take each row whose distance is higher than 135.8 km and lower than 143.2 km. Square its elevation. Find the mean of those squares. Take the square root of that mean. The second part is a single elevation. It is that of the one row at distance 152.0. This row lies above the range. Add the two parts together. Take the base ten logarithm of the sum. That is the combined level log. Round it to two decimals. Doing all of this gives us 1.69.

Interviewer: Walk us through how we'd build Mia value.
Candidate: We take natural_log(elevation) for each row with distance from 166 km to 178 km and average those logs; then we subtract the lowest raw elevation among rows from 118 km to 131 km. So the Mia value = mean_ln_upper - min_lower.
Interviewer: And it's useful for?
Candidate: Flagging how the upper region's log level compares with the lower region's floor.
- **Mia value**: -20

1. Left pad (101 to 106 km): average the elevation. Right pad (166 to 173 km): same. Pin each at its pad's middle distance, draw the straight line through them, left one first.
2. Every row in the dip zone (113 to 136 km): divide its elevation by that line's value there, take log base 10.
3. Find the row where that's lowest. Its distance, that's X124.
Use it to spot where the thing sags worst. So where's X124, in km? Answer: 114.5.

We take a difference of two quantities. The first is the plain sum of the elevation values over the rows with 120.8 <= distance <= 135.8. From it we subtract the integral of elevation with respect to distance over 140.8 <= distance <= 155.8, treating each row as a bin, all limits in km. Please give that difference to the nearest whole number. -219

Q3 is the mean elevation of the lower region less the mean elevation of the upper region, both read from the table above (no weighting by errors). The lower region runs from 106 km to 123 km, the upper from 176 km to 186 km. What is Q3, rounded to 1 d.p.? -5.5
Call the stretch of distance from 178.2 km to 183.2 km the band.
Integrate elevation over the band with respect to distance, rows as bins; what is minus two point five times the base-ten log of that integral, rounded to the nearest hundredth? -5.12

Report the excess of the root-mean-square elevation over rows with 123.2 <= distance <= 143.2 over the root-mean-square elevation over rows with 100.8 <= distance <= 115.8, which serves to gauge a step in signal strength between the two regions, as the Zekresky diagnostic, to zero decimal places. 11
